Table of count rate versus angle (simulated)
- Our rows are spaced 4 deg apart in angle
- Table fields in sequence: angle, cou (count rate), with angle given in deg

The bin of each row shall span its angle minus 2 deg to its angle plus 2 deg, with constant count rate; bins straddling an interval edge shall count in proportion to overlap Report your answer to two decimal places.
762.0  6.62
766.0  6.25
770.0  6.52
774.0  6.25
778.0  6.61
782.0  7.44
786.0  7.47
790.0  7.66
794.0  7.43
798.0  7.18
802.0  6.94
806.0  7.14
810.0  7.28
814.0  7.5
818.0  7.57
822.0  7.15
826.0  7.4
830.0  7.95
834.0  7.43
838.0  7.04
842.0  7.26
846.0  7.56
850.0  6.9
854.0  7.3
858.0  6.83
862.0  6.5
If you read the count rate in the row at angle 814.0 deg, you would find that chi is 7.50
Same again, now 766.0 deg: 6.25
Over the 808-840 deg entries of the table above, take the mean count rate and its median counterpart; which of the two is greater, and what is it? 7.4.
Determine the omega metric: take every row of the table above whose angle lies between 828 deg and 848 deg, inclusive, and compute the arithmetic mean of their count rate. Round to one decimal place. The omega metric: 7.4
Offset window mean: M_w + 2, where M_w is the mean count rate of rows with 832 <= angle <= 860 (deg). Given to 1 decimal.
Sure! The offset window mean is 9.2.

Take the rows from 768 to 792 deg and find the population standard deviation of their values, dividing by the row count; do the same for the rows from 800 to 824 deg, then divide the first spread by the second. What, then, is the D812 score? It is 2.5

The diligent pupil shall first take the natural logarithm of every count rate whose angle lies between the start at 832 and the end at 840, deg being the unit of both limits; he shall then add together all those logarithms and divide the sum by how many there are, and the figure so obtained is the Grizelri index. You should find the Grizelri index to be 1.98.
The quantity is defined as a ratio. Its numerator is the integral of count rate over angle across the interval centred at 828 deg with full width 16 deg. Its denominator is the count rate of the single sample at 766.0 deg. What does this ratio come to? 19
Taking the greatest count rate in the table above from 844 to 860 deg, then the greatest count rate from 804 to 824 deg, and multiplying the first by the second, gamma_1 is 57.2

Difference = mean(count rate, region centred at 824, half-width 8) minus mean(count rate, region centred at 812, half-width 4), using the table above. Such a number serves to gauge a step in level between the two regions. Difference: 0.13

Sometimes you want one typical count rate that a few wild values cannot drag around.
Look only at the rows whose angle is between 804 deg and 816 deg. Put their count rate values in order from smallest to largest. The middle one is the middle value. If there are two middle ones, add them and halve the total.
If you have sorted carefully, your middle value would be 7.28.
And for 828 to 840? 7.43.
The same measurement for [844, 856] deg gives 7.30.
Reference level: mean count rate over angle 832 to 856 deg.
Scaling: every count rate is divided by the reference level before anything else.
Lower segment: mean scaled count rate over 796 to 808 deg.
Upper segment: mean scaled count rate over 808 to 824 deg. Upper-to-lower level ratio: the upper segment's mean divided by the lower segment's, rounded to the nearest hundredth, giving 1.04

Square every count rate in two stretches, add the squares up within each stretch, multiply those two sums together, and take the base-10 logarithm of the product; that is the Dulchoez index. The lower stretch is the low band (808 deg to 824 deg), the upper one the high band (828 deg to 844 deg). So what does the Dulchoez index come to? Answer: 4.68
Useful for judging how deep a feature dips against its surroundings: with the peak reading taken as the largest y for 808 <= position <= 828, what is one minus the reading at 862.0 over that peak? 0.141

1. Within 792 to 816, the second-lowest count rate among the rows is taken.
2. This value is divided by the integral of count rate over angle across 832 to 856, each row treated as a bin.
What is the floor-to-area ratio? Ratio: 0.0410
